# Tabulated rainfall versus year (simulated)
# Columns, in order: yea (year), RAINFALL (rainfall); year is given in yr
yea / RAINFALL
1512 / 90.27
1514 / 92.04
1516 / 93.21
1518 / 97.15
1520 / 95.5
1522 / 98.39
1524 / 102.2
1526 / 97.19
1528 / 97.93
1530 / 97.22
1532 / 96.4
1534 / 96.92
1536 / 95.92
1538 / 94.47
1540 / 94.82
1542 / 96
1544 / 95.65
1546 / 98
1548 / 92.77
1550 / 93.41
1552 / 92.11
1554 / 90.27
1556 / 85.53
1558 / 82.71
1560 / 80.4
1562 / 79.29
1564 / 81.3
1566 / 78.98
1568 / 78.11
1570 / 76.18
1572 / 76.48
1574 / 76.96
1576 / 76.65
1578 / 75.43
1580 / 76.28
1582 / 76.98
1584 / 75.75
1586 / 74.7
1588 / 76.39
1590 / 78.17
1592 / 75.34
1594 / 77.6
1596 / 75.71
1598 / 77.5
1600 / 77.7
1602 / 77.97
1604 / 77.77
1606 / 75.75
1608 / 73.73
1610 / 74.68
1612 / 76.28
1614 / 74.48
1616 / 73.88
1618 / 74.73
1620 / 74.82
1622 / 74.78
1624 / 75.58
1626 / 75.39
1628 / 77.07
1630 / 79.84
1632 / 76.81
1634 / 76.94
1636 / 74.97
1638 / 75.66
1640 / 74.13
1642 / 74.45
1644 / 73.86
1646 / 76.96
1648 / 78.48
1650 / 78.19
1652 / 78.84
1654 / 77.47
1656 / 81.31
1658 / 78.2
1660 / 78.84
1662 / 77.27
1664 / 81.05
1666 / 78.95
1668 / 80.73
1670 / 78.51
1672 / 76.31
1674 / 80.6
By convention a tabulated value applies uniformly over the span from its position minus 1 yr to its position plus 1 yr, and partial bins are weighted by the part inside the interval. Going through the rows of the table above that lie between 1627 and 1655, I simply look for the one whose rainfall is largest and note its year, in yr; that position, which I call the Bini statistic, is 1630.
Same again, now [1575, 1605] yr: 1590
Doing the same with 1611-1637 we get 1630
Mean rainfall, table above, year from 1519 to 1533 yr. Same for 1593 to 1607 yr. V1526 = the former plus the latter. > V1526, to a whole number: 175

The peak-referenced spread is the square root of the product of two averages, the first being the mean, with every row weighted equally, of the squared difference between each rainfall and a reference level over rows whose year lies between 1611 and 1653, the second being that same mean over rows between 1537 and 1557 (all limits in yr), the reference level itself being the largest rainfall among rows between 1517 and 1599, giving 249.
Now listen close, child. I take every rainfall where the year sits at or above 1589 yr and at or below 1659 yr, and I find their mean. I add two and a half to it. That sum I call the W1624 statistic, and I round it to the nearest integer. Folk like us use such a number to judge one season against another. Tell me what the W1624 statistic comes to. 79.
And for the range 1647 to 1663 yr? 81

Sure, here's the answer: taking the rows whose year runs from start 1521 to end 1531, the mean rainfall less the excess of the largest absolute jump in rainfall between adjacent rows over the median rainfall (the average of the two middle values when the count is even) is 192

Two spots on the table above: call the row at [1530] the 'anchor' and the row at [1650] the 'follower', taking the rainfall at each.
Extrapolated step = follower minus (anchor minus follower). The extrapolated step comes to 59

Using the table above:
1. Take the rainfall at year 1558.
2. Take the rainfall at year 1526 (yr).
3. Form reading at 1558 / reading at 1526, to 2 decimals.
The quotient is 0.85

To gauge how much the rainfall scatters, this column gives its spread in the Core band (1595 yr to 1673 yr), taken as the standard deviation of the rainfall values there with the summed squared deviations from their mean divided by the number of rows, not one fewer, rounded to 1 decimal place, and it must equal 2.0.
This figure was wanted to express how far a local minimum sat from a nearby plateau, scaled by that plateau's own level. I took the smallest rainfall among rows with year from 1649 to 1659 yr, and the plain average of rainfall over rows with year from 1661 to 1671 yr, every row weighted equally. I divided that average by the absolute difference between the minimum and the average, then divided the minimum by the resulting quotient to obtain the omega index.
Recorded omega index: 1.8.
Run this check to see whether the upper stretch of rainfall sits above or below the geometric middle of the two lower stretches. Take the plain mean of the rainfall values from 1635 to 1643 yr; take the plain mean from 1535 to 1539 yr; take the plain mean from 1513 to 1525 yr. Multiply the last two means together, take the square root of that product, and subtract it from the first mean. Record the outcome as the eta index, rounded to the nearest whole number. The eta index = -21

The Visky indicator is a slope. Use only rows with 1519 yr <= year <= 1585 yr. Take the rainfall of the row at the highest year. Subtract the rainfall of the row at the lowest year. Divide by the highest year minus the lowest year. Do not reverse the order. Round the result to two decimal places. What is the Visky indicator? -0.31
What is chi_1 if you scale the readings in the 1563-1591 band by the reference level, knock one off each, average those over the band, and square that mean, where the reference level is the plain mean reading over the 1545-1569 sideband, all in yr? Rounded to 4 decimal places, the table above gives 0.0110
